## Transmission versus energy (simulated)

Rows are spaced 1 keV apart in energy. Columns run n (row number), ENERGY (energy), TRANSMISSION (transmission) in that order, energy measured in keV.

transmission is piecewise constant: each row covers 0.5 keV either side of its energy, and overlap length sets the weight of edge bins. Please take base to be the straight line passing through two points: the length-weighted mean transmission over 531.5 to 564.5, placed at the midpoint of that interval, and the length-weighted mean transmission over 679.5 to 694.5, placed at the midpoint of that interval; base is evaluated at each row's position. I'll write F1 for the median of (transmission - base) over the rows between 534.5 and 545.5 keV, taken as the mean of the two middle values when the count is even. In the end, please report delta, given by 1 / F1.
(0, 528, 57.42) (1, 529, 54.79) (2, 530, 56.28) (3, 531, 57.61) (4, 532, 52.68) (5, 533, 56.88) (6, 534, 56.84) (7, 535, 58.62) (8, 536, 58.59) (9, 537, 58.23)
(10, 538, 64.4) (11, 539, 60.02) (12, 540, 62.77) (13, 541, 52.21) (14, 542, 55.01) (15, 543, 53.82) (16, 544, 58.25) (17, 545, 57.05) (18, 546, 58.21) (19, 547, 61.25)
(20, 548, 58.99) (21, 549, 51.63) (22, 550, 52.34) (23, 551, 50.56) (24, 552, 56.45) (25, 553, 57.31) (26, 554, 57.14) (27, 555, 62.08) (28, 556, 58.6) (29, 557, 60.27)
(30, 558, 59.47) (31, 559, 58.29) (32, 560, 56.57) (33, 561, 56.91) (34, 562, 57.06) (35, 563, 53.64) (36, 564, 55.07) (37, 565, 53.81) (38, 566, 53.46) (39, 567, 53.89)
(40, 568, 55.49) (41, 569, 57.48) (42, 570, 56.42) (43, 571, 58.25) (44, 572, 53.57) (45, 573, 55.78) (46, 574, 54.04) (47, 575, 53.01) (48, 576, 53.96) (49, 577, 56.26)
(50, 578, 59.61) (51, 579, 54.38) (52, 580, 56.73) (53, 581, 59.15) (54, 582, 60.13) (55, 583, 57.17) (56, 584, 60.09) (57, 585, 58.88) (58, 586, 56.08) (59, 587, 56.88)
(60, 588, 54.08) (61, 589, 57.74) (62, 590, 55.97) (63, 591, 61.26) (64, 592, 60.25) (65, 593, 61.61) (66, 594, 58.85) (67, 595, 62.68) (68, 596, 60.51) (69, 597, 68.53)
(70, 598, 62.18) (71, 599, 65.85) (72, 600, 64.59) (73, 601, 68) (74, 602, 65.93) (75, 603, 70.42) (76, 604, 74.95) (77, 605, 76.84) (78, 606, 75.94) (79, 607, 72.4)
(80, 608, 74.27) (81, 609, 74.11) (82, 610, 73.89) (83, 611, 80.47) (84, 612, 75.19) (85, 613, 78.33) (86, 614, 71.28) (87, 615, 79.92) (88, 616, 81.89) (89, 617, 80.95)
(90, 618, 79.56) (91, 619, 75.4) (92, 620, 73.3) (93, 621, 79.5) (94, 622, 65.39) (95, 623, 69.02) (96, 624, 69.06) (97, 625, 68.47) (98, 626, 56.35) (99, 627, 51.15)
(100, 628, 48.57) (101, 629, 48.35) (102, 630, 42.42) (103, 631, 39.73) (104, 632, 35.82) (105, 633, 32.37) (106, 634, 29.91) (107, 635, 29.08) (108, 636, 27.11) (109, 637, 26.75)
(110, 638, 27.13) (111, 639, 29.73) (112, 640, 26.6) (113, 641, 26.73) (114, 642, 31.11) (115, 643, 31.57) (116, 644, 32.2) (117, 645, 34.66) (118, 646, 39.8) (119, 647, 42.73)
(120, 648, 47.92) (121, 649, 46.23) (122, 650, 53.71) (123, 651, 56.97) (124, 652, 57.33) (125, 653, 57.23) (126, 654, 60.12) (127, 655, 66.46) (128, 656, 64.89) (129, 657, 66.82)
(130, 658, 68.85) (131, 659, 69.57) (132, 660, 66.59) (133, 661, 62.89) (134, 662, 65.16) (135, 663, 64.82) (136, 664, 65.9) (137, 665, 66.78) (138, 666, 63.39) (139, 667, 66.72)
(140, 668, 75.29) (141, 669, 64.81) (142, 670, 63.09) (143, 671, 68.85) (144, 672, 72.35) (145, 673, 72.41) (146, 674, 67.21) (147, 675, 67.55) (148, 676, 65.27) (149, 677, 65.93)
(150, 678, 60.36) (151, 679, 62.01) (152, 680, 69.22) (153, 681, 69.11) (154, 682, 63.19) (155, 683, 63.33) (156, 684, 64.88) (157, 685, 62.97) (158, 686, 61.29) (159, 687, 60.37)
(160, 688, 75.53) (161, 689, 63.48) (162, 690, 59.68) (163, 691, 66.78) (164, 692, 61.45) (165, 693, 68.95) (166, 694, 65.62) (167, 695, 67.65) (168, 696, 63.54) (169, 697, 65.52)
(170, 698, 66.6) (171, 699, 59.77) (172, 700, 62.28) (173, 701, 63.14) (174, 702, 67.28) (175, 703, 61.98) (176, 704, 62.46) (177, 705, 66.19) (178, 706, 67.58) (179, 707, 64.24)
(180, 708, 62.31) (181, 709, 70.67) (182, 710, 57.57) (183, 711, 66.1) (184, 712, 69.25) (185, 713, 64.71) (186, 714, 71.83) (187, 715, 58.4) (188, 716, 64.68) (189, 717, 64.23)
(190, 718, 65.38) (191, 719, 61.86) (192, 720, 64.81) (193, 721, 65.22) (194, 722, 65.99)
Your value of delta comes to 0.60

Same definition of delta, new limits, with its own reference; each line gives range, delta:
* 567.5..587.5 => -0.42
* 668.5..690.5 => 2.61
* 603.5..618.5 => 0.06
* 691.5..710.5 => -0.51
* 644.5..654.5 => -0.08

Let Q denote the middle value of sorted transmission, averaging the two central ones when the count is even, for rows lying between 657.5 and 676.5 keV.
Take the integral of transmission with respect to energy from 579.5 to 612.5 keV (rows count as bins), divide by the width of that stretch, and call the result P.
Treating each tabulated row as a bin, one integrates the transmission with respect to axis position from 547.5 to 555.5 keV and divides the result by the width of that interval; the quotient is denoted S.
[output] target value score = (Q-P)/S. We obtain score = 0.03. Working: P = 65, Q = 67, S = 56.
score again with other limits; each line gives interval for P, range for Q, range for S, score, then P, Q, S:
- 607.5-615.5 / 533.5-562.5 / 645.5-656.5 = -0.33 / 76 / 58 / 54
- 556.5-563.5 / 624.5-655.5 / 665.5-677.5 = -0.26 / 57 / 40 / 68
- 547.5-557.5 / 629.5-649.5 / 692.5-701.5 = -0.38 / 57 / 32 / 65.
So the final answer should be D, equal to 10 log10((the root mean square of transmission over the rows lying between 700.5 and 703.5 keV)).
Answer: 18.1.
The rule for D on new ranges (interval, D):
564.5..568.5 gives 17.3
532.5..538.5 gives 17.7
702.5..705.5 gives 18.0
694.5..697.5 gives 18.2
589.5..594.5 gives 17.8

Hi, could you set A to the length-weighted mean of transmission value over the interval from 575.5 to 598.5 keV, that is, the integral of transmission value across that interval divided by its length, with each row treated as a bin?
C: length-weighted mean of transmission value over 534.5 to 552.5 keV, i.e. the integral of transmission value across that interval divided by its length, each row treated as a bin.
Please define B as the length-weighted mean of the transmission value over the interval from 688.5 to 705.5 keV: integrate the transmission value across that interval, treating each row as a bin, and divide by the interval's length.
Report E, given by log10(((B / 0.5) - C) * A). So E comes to 3.62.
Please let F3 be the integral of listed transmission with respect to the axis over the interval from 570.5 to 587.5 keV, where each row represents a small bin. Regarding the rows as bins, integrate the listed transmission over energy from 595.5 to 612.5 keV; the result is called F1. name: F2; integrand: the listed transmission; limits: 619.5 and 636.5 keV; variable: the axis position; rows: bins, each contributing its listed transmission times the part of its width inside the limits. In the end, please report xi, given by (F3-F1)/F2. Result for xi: -0.3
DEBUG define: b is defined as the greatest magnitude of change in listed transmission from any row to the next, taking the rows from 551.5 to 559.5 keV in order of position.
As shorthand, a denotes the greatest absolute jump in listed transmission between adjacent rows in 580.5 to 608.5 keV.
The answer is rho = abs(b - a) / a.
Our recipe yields 0.38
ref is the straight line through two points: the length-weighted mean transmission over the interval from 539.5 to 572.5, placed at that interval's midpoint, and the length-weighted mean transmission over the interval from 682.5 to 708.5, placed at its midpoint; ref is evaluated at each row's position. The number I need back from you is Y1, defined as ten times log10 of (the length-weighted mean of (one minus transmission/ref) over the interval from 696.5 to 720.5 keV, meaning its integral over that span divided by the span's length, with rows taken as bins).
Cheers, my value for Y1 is -20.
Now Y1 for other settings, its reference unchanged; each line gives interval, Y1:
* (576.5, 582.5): -28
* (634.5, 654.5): -4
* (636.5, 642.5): -3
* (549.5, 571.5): -22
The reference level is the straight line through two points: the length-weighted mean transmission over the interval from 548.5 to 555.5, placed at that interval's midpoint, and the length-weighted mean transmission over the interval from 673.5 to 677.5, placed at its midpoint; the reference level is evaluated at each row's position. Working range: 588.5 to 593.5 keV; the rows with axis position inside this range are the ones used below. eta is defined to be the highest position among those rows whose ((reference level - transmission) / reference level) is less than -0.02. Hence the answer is 593 keV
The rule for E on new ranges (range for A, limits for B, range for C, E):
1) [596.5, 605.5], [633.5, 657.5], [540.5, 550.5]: 3.29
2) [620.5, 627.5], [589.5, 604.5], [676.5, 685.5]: 3.62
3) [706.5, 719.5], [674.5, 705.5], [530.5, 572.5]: 3.67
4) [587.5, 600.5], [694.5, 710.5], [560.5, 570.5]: 3.65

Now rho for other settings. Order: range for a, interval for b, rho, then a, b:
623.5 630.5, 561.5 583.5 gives 0.57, 12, 5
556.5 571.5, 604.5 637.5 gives 3.13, 3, 14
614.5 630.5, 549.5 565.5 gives 0.58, 14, 6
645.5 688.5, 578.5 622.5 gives 0.07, 15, 14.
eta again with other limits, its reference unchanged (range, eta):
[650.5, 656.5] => 655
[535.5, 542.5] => 540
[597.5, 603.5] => 603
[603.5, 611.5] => 611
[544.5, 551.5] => 548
